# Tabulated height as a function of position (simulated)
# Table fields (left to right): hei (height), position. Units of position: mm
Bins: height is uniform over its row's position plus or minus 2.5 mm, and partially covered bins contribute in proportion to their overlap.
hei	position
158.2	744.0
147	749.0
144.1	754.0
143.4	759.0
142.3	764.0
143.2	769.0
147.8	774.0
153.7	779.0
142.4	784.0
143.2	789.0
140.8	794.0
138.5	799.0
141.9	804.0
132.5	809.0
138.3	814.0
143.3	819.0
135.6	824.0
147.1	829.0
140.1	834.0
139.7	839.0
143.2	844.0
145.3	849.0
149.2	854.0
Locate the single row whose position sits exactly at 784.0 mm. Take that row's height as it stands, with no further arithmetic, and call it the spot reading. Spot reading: 142.4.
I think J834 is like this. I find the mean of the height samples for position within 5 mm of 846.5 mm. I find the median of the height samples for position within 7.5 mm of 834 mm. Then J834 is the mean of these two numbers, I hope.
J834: 142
